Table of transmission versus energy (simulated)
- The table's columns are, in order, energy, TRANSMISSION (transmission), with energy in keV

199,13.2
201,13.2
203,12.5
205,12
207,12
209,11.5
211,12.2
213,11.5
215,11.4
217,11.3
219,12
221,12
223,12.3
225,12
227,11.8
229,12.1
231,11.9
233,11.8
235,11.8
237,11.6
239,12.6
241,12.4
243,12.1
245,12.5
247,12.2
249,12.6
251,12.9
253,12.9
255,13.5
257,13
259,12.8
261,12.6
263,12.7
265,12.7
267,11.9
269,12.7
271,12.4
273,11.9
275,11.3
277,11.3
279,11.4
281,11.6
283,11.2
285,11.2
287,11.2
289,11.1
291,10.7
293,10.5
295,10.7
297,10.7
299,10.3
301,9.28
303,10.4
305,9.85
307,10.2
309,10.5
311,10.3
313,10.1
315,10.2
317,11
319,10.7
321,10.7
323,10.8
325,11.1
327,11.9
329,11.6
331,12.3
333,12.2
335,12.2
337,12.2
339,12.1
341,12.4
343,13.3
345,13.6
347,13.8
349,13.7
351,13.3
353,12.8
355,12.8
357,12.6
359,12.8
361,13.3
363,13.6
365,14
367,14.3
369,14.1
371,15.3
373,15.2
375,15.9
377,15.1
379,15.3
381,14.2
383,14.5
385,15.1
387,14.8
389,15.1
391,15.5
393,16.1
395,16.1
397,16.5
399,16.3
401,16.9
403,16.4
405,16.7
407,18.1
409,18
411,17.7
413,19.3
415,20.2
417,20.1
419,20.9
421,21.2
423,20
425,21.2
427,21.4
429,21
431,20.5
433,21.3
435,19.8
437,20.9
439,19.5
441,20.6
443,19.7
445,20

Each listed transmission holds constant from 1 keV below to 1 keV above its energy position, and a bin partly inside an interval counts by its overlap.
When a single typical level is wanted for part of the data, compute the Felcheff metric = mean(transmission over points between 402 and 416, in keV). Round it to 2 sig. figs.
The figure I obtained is 18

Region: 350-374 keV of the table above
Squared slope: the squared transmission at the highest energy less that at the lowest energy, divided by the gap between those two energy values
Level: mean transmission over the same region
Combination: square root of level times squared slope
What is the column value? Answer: 5.8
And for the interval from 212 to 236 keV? 1.9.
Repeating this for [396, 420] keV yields 11.6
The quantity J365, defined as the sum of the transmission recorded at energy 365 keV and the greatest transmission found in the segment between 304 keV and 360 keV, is 28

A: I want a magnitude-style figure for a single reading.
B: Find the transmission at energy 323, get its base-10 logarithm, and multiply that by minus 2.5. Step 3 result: -2.58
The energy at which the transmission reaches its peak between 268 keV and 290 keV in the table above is 269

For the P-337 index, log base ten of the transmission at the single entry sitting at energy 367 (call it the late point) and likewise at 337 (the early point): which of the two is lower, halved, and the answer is 0.543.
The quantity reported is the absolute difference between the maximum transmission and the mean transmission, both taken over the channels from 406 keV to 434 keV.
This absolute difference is 1.3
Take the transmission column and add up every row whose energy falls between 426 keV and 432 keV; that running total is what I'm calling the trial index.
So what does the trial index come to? 63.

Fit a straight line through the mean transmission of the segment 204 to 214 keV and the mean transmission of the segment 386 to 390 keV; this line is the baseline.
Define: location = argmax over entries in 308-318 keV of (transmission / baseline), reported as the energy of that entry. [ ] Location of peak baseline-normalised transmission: 317 keV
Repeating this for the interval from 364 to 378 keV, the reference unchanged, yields 375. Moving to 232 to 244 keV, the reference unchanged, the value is 239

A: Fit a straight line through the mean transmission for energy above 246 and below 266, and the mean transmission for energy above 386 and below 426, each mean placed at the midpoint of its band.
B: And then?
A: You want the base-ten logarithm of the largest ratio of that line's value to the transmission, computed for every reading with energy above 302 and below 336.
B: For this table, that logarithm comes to 0.17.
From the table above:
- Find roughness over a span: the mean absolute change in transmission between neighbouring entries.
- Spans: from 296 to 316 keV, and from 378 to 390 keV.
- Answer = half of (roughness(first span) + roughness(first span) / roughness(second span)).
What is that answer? 0.69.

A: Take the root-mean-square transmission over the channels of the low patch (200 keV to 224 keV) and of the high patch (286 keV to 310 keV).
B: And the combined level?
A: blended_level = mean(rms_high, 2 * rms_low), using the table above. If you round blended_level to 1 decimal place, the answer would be 17.2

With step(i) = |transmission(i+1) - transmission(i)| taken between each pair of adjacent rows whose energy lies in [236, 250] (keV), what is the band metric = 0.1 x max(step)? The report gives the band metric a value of 0.100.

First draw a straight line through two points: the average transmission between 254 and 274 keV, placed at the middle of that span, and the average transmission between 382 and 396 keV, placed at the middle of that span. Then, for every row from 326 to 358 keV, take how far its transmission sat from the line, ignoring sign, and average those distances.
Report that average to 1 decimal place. 1.6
